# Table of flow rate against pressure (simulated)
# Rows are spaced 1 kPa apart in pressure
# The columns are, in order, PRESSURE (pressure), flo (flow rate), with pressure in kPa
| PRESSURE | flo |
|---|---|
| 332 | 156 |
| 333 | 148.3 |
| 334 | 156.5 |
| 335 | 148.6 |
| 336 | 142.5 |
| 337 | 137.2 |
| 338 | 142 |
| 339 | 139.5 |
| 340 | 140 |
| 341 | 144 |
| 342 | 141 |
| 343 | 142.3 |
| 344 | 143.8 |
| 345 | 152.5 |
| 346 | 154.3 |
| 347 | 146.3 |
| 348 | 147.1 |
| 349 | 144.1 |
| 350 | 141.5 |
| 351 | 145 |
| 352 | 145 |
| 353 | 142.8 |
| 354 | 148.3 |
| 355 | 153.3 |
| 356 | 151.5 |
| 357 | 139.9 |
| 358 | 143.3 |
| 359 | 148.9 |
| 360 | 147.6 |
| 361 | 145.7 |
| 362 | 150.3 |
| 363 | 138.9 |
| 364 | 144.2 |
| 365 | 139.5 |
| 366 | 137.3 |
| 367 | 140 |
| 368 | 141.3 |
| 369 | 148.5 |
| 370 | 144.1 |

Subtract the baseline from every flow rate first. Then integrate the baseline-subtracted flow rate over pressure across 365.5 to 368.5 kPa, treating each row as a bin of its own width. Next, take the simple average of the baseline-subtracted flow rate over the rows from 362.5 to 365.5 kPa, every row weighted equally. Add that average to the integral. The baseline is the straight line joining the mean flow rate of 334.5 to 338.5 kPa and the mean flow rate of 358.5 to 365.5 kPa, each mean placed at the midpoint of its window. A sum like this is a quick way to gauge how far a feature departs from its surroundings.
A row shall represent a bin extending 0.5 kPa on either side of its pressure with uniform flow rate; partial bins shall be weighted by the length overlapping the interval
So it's -22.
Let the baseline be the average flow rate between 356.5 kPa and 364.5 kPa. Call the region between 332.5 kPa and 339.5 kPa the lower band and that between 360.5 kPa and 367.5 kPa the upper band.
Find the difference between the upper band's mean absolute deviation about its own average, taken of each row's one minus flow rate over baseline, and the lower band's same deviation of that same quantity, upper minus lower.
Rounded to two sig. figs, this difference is -0.010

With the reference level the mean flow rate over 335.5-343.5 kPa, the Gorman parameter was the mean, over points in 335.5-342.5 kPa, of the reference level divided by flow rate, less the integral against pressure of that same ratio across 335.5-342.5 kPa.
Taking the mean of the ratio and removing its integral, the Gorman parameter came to -6.01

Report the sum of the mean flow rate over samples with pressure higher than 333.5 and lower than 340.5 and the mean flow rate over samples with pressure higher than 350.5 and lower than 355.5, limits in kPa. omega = 291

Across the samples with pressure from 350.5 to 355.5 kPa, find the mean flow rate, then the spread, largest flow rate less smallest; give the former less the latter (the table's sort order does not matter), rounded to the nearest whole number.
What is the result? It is 136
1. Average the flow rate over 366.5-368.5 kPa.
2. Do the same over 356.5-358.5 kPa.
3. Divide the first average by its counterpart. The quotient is 0.99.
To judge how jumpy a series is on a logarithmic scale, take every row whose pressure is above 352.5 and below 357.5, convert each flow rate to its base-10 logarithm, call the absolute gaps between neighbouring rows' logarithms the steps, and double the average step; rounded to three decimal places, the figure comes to 0.035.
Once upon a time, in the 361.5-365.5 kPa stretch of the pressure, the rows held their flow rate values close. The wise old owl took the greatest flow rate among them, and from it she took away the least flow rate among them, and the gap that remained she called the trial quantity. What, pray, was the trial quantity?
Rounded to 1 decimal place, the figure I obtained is 11.4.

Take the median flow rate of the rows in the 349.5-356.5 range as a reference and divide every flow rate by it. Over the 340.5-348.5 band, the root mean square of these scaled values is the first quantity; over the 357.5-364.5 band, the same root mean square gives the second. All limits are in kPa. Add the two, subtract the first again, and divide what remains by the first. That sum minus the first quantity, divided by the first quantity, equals 0.99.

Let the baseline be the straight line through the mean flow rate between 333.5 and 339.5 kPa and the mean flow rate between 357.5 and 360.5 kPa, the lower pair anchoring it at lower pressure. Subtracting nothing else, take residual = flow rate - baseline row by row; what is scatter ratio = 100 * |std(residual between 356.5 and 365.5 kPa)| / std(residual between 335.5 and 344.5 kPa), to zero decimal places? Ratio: 207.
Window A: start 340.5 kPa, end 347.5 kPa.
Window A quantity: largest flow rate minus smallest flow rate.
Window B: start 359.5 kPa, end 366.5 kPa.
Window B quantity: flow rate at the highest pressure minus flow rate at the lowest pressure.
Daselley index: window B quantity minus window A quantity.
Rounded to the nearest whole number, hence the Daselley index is -24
